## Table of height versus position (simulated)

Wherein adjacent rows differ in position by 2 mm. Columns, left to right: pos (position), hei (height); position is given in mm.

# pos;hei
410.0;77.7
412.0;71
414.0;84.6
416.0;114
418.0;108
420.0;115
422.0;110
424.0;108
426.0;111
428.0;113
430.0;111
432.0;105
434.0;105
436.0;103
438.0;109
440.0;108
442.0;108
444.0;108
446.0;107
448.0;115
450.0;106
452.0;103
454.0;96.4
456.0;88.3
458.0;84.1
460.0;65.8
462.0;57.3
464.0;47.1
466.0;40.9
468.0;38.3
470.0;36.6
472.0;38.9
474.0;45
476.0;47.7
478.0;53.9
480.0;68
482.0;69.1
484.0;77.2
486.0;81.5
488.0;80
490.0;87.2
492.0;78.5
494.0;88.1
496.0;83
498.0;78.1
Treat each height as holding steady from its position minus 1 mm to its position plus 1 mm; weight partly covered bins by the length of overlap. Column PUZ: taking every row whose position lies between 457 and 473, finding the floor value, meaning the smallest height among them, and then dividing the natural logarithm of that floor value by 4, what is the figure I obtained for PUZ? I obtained 0.90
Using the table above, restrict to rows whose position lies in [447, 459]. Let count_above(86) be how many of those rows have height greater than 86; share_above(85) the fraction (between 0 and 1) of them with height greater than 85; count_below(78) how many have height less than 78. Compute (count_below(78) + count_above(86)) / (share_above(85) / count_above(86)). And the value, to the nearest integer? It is 30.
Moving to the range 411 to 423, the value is 30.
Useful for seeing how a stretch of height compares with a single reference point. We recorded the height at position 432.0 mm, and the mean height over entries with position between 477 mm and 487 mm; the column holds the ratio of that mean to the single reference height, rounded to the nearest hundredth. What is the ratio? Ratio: 0.67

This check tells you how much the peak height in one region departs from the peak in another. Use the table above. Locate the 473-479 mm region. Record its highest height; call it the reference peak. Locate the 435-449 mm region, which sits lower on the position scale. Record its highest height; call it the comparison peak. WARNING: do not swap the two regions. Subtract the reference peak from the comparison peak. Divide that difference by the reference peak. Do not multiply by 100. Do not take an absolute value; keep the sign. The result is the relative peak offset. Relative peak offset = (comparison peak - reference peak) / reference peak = 1.1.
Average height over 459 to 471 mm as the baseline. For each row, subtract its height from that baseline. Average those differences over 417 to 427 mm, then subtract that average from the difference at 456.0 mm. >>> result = 22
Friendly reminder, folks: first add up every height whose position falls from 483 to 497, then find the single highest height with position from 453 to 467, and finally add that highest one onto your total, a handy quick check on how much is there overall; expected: 672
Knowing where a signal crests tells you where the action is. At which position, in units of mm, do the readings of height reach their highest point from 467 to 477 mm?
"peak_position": 476.0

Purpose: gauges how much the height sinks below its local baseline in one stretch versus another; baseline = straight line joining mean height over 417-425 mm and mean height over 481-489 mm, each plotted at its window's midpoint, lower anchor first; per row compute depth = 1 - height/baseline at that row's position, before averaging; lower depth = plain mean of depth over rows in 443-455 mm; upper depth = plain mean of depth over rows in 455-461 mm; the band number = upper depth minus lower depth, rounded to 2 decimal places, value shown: 0.23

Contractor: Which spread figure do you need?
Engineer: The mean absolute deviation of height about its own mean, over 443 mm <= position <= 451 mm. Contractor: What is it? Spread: 3.0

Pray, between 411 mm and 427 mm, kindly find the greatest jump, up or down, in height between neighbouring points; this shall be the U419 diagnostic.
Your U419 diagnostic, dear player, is 29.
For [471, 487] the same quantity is 14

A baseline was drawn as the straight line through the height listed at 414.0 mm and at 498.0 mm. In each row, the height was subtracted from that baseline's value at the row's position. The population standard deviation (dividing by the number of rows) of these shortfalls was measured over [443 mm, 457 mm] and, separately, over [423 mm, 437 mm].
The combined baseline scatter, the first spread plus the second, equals 11.1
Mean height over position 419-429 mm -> 111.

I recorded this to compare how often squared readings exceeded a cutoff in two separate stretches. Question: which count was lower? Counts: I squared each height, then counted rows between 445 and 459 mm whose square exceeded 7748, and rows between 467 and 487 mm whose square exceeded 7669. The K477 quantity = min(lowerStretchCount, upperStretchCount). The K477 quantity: 0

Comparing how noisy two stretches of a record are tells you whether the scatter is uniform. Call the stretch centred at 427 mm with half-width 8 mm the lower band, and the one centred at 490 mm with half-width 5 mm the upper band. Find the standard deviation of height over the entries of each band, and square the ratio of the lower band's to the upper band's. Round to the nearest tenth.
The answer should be 0.7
